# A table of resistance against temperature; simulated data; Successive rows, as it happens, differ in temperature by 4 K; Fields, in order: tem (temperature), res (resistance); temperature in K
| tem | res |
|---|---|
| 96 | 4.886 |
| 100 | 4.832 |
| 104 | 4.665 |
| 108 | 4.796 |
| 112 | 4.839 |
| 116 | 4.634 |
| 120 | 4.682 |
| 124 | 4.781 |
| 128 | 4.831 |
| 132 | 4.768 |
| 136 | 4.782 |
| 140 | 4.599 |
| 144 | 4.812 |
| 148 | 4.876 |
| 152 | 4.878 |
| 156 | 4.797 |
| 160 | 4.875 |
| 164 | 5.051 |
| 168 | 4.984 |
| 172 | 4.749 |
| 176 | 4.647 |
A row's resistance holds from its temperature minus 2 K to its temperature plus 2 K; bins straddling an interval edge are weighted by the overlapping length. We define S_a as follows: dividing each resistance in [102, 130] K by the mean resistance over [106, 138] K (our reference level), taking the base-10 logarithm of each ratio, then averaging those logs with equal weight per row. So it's -0.002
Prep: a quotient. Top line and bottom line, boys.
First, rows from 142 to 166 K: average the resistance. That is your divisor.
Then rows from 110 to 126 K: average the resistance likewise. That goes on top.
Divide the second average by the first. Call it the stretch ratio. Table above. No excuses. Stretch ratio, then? 0.970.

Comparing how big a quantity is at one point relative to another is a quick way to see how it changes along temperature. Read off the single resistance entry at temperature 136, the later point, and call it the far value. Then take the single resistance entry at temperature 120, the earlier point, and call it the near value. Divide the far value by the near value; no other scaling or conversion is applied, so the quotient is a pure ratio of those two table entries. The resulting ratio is 1.02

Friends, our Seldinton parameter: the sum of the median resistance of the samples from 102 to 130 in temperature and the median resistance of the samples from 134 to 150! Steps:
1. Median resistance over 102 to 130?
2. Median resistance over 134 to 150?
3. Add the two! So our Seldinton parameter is 9.58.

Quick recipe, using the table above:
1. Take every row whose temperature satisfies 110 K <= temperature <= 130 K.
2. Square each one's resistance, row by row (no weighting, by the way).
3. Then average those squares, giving 22.6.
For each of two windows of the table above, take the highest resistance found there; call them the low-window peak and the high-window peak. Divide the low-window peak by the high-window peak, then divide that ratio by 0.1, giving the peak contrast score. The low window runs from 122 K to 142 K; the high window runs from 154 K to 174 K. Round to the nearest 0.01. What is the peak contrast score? 9.56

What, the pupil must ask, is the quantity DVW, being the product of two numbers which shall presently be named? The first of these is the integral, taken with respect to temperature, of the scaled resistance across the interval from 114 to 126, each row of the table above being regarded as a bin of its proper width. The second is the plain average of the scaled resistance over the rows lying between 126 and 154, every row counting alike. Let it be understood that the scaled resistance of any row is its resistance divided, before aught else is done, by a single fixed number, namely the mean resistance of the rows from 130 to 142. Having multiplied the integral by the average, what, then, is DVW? 12.1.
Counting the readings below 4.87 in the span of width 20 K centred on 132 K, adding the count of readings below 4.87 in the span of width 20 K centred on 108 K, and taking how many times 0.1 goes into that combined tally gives 100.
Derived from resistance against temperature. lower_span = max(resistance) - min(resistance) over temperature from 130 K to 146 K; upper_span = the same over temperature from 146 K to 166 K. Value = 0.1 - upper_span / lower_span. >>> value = -1.1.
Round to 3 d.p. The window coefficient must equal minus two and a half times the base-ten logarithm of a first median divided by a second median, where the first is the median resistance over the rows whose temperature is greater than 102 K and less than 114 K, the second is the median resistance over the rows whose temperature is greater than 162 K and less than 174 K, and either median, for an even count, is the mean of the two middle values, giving 0.042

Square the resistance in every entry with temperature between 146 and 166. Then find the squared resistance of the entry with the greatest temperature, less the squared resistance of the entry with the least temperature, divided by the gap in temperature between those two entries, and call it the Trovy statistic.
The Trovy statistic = 0.11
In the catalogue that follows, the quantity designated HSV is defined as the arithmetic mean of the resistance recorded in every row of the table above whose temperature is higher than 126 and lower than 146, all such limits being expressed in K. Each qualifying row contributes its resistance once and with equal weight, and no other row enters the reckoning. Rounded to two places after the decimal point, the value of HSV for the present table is 4.76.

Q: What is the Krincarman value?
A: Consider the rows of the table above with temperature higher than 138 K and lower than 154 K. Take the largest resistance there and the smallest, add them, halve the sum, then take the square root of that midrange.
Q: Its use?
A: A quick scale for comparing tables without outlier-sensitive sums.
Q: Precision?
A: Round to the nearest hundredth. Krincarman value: 2.18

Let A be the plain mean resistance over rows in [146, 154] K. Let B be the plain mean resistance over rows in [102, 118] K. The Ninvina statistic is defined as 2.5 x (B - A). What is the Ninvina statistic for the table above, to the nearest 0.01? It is -0.36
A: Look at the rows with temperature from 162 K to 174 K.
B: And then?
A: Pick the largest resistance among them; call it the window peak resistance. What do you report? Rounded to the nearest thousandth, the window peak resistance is 5.051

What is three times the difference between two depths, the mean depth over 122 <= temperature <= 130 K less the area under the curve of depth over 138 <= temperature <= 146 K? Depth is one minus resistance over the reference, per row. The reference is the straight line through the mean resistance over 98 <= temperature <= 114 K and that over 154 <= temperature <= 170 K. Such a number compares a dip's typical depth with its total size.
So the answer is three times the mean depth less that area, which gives -0.8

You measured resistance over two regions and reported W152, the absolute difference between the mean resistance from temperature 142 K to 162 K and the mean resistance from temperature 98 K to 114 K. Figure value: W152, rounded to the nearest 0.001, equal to 0.065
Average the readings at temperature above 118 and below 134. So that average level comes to 4.77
